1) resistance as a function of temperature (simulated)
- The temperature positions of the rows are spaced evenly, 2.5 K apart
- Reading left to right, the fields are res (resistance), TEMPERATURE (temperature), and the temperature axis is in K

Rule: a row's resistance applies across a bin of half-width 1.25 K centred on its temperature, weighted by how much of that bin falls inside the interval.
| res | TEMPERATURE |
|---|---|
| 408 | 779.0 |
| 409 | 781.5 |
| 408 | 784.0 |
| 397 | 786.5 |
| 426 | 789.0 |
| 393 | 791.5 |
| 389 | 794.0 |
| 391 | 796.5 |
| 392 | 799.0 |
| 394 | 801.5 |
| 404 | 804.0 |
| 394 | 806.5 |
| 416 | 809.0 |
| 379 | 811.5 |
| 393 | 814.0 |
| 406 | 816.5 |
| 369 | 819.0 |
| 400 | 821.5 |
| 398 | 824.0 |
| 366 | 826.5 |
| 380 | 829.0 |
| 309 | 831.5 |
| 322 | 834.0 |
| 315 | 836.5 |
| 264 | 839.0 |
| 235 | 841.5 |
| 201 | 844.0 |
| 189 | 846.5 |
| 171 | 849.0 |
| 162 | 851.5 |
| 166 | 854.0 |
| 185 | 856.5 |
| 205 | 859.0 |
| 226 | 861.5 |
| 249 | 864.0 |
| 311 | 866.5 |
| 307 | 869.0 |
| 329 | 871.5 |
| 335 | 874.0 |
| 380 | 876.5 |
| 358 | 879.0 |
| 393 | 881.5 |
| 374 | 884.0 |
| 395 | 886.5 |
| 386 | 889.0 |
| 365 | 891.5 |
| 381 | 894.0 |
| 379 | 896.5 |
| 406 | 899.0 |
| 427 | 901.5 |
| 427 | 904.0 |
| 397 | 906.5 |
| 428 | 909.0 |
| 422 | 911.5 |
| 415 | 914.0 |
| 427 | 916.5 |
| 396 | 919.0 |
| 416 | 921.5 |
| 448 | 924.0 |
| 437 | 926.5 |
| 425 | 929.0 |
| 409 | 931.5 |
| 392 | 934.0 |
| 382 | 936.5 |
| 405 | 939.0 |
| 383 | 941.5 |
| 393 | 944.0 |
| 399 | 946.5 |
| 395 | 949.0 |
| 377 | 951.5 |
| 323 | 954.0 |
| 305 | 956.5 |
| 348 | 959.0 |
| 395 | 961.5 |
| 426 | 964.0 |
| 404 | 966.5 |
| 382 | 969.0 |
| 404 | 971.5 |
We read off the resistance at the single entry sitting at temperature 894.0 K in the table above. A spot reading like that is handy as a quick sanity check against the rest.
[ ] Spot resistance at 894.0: 381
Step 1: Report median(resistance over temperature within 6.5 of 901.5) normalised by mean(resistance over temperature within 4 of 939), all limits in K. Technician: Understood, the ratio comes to 1.04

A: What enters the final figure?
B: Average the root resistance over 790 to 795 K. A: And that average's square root 4.45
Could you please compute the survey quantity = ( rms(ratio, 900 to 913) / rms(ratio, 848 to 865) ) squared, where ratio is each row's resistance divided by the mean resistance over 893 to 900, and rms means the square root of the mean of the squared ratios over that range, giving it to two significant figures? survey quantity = 4.5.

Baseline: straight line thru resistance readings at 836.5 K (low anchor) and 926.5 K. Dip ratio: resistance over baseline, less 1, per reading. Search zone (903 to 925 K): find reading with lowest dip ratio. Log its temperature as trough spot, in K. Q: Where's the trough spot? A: 919.0 K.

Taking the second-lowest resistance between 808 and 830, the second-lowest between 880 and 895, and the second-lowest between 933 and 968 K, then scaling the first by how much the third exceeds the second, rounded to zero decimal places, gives -18819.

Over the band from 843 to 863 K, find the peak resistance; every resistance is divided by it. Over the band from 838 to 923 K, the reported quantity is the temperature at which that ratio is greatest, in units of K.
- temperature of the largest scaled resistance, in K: 909.0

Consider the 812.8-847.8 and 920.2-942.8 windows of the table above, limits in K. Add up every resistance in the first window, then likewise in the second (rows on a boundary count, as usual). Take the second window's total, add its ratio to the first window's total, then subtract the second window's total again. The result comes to 0.81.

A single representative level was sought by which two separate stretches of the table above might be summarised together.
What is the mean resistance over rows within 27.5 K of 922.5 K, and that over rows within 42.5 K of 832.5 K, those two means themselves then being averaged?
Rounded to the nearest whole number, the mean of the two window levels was 363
